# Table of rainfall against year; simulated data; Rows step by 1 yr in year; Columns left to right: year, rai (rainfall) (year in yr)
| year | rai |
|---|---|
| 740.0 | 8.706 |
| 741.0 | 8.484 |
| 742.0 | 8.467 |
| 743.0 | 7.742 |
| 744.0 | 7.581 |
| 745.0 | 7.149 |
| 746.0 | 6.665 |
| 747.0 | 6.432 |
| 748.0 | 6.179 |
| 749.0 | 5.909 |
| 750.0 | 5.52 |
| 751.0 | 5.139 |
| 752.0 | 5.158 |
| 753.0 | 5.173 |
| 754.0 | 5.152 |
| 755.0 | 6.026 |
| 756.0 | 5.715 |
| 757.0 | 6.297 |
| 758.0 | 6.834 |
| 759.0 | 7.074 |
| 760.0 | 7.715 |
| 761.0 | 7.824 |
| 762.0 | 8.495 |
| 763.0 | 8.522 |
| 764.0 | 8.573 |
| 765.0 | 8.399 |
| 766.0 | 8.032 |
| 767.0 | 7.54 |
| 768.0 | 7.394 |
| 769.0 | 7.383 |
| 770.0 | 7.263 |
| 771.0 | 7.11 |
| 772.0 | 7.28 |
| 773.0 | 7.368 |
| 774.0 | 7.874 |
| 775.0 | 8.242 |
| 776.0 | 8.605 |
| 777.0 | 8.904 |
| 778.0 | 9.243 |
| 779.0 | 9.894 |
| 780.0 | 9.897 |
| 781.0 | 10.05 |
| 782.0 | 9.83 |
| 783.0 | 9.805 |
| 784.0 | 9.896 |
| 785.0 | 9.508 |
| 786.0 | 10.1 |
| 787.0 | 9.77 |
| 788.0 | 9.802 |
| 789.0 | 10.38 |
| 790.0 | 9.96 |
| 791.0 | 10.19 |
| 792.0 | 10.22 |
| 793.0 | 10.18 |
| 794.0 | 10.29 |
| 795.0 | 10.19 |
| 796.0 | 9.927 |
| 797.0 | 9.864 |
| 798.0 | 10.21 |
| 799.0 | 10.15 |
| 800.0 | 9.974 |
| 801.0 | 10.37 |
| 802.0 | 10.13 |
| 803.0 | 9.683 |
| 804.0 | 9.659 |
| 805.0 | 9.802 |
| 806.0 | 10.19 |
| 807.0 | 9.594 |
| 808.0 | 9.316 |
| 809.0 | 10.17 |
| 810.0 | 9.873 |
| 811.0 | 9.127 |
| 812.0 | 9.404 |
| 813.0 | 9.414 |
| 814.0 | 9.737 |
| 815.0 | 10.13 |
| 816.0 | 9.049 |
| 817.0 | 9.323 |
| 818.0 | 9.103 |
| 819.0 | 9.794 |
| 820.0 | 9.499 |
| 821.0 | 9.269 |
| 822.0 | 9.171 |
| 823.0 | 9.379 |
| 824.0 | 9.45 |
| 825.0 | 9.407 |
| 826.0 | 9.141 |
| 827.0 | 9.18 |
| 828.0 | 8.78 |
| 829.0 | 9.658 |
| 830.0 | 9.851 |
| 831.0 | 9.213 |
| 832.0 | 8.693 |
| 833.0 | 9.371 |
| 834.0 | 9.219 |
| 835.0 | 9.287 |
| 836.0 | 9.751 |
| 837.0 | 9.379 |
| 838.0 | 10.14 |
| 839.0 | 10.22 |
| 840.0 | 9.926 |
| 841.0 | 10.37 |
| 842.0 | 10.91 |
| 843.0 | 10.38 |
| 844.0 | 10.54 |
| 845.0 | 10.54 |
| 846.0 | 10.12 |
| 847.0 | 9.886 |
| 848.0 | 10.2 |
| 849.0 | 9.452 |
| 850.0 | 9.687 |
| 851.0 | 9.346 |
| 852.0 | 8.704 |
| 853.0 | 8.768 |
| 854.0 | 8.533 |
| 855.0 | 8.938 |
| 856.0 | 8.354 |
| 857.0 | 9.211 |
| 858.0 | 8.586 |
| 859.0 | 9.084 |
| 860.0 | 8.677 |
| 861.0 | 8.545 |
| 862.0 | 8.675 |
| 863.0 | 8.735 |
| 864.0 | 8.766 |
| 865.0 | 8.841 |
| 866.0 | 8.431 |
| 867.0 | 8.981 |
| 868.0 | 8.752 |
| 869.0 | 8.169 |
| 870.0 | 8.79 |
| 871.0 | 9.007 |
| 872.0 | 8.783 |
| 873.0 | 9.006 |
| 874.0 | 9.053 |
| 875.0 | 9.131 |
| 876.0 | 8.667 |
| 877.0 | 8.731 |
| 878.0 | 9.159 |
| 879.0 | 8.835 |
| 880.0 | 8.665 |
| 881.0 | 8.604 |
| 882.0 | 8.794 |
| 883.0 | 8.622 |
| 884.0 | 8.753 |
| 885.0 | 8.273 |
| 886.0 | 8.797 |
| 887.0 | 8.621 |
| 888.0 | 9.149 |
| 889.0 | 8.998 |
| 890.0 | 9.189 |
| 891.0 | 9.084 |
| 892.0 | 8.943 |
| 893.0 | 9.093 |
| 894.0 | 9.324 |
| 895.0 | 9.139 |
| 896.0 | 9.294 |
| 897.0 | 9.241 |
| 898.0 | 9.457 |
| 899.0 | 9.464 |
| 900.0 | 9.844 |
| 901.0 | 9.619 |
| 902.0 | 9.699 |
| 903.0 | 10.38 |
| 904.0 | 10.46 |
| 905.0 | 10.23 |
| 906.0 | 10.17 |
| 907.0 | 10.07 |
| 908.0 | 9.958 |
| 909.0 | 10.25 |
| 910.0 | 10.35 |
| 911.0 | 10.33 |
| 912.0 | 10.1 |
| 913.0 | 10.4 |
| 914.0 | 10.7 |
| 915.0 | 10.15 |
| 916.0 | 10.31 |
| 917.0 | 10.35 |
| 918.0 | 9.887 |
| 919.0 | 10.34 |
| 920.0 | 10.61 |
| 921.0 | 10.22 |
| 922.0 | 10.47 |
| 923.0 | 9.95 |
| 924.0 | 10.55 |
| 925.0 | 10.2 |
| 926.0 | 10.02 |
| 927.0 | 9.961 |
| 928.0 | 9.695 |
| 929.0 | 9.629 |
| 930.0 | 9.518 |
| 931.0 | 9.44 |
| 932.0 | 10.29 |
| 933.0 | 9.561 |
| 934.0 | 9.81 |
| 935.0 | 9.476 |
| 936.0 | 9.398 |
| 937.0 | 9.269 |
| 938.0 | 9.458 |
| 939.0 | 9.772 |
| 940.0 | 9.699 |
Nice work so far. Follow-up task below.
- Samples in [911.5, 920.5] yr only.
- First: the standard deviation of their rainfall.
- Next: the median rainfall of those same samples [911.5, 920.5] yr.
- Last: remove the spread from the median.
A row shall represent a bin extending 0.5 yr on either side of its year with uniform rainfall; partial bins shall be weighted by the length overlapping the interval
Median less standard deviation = 10.1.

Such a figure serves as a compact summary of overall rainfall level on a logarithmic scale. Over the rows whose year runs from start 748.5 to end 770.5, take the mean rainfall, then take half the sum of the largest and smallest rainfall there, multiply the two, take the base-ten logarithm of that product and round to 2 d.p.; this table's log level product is 1.67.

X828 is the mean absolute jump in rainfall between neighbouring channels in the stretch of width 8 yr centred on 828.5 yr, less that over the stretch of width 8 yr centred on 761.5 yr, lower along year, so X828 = 0.15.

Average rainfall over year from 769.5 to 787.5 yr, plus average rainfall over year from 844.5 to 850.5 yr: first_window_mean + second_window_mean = 18.9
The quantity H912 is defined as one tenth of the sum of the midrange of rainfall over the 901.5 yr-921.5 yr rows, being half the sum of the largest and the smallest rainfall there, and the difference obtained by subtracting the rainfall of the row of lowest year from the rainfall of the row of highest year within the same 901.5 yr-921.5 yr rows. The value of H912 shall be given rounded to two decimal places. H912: 1.07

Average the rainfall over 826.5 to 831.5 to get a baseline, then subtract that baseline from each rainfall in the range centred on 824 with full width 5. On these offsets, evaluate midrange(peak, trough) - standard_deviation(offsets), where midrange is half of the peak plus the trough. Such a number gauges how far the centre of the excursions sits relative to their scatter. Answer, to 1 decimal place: -0.2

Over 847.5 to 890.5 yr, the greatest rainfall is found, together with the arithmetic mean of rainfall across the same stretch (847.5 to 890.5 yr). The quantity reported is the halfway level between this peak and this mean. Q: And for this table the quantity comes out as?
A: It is 9.5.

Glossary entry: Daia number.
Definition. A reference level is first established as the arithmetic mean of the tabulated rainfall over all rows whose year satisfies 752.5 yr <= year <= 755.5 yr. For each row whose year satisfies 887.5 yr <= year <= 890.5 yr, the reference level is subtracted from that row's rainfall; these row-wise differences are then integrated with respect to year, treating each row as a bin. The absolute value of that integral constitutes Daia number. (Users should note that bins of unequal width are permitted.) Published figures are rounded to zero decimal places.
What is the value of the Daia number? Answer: 11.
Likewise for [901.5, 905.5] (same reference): 19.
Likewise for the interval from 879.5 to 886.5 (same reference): 22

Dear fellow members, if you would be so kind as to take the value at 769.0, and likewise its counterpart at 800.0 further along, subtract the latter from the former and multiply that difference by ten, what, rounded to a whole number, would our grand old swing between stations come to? -26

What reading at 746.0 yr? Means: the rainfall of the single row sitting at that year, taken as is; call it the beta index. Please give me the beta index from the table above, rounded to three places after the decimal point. 6.665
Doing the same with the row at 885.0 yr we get 8.273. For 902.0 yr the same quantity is 9.699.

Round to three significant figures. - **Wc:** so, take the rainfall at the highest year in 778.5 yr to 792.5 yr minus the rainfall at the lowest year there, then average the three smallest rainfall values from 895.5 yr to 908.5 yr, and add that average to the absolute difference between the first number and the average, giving 18.3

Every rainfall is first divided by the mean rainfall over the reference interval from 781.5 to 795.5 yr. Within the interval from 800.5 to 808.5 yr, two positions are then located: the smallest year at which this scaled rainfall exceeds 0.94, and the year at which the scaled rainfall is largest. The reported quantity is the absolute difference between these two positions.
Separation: 0 yr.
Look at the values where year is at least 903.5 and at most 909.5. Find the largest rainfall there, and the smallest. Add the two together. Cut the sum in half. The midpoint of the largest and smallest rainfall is 10.2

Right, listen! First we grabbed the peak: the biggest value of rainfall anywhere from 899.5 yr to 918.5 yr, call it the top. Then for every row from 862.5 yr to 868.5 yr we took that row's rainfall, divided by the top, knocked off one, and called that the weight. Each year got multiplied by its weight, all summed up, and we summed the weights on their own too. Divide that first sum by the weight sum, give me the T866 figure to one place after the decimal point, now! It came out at 865.5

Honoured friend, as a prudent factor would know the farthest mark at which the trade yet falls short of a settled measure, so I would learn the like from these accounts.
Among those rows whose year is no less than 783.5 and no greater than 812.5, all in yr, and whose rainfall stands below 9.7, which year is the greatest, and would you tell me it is 812.0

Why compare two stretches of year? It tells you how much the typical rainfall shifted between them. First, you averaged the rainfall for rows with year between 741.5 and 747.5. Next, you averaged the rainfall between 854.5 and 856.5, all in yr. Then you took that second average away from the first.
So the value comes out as -1.3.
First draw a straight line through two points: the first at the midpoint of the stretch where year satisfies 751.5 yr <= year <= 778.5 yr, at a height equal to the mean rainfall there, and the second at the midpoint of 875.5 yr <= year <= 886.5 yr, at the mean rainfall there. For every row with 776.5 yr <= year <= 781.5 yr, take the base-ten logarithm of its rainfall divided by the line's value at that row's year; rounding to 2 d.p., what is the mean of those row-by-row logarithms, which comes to 0.10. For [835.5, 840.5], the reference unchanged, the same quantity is 0.08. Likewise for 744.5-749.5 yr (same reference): -0.05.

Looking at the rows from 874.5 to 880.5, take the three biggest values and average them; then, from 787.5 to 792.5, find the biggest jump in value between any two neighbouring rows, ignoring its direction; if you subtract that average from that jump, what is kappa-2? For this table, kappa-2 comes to -8.5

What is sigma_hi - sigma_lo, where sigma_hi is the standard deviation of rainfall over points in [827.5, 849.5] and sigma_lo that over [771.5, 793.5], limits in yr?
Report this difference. -0.35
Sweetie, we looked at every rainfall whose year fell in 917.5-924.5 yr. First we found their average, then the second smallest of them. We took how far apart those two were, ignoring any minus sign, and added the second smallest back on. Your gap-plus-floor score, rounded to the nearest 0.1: 10.3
